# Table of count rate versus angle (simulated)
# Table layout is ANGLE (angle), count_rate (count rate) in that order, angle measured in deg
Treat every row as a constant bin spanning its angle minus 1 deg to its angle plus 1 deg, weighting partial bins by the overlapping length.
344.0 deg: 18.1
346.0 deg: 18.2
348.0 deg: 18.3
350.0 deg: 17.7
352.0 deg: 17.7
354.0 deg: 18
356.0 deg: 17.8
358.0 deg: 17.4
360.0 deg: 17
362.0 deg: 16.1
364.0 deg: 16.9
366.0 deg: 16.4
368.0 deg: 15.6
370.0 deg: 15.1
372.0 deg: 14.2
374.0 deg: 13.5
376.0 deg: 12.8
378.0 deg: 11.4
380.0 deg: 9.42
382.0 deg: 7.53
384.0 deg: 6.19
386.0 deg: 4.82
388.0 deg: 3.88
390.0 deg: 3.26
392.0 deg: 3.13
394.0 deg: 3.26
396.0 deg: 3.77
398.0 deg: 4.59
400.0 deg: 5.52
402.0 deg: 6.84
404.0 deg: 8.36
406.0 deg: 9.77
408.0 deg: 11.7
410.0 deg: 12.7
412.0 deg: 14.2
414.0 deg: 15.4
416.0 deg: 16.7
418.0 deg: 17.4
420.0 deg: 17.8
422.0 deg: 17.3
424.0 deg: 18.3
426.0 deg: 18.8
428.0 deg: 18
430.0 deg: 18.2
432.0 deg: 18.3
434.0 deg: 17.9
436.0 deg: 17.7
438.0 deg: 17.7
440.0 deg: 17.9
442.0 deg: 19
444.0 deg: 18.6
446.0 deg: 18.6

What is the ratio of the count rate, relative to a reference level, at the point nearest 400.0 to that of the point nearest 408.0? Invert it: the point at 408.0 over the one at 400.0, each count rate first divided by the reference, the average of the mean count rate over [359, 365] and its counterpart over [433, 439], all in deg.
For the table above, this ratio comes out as 2.1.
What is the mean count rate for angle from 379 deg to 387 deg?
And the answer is 7.0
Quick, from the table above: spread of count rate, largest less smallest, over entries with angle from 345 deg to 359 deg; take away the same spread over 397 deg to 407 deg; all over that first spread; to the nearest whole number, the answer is -5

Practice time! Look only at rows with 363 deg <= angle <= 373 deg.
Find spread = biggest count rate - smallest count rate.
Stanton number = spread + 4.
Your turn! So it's 6.7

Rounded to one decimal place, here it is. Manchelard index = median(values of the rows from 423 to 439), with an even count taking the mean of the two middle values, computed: 18.1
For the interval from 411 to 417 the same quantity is 15.4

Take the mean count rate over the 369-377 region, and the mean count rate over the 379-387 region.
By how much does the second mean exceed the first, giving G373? -6.9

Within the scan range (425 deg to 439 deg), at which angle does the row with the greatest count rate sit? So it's 426.0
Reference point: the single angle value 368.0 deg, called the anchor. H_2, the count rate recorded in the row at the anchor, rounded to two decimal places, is 15.60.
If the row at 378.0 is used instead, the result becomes 11.40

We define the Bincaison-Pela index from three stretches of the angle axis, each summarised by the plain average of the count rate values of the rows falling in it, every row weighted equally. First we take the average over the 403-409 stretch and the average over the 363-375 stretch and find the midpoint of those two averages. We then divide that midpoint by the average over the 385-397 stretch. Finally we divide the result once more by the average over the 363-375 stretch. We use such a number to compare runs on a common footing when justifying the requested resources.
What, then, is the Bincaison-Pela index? 0.22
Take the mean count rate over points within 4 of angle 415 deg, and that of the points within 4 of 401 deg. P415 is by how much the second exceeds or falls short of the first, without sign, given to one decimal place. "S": 9.6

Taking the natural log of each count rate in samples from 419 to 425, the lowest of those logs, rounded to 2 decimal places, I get 2.85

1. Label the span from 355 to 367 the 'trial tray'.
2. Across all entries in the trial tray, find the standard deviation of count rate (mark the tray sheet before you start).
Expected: 0.6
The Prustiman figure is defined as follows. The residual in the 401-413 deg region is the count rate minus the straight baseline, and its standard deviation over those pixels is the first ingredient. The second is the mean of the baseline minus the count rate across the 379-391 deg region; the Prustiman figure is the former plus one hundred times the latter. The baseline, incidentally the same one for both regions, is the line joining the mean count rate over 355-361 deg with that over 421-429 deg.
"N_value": 1186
